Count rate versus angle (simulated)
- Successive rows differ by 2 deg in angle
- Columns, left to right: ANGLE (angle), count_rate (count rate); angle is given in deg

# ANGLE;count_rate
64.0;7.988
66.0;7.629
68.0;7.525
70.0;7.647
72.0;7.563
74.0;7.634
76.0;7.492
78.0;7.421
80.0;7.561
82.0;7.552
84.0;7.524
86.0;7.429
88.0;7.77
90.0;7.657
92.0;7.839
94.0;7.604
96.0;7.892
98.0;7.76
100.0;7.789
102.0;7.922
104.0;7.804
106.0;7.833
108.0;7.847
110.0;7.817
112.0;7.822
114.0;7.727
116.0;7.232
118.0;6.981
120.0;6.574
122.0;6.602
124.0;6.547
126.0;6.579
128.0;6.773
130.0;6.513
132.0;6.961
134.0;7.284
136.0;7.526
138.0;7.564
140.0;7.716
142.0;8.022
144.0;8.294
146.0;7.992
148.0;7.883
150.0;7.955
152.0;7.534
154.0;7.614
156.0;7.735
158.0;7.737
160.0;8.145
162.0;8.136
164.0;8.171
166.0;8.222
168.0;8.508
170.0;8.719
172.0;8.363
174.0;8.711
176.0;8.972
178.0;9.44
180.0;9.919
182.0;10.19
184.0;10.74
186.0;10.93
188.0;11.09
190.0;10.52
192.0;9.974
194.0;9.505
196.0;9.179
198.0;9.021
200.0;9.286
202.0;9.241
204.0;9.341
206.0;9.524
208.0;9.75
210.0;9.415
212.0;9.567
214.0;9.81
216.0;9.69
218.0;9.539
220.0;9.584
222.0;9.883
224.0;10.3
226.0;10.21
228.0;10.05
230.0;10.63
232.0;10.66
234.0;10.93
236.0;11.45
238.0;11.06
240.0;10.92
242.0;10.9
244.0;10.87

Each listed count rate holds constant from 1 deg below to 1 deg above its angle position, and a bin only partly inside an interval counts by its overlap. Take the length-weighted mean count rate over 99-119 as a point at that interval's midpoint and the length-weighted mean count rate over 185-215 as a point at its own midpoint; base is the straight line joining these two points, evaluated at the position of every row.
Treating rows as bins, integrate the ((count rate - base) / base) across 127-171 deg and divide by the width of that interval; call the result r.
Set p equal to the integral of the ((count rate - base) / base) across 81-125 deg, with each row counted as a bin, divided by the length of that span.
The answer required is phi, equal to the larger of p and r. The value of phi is 0.00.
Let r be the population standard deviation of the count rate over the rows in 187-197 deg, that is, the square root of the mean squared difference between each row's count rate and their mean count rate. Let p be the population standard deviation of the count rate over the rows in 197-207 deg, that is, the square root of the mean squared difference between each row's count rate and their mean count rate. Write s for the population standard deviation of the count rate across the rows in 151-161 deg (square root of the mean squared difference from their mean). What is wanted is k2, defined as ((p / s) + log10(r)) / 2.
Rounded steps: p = 0.16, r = 0.69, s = 0.21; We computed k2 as 0.3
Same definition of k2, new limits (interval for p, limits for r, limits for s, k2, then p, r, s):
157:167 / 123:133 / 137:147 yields 0.0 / 0.18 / 0.17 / 0.25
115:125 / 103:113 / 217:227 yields -0.5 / 0.27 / 0.01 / 0.31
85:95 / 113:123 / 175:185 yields -0.1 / 0.14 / 0.43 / 0.61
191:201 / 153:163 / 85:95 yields 0.8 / 0.33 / 0.22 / 0.14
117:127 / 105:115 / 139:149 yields -0.3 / 0.16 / 0.04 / 0.19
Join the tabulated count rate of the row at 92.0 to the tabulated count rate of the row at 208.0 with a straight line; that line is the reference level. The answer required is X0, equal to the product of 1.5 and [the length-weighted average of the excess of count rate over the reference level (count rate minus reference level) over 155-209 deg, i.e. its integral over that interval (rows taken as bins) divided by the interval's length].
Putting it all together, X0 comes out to -0.1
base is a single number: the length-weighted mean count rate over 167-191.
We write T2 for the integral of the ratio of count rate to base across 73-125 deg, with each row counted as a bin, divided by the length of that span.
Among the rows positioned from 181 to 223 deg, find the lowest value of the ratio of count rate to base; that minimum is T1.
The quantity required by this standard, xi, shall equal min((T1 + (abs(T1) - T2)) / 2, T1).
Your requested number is 0.54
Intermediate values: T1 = 0.93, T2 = 0.78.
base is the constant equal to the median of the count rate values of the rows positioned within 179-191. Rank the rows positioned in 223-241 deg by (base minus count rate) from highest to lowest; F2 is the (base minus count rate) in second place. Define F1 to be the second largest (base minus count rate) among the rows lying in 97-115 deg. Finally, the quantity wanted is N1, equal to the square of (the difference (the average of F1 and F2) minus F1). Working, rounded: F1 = 2.9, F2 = 0.4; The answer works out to 1.50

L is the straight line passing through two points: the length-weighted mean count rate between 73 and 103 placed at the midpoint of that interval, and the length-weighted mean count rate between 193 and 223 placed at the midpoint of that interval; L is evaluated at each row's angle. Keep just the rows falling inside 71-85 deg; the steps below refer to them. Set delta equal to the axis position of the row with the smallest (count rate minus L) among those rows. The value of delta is 78.0 deg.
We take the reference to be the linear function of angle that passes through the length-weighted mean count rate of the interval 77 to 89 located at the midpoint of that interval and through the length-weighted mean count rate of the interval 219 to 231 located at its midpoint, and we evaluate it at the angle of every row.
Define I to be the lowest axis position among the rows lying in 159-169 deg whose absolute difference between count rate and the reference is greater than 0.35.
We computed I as 160.0 deg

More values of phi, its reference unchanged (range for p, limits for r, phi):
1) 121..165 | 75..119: 0.03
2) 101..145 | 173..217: 0.01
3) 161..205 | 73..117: 0.04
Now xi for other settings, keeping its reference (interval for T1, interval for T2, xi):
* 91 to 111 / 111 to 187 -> 0.37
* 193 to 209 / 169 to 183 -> 0.46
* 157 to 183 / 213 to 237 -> 0.27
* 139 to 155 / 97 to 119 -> 0.38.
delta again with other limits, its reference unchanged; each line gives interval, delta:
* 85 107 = 86.0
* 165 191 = 166.0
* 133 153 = 152.0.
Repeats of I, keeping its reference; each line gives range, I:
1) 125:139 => 126.0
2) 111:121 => 114.0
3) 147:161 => 148.0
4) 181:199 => 182.0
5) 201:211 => 202.0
